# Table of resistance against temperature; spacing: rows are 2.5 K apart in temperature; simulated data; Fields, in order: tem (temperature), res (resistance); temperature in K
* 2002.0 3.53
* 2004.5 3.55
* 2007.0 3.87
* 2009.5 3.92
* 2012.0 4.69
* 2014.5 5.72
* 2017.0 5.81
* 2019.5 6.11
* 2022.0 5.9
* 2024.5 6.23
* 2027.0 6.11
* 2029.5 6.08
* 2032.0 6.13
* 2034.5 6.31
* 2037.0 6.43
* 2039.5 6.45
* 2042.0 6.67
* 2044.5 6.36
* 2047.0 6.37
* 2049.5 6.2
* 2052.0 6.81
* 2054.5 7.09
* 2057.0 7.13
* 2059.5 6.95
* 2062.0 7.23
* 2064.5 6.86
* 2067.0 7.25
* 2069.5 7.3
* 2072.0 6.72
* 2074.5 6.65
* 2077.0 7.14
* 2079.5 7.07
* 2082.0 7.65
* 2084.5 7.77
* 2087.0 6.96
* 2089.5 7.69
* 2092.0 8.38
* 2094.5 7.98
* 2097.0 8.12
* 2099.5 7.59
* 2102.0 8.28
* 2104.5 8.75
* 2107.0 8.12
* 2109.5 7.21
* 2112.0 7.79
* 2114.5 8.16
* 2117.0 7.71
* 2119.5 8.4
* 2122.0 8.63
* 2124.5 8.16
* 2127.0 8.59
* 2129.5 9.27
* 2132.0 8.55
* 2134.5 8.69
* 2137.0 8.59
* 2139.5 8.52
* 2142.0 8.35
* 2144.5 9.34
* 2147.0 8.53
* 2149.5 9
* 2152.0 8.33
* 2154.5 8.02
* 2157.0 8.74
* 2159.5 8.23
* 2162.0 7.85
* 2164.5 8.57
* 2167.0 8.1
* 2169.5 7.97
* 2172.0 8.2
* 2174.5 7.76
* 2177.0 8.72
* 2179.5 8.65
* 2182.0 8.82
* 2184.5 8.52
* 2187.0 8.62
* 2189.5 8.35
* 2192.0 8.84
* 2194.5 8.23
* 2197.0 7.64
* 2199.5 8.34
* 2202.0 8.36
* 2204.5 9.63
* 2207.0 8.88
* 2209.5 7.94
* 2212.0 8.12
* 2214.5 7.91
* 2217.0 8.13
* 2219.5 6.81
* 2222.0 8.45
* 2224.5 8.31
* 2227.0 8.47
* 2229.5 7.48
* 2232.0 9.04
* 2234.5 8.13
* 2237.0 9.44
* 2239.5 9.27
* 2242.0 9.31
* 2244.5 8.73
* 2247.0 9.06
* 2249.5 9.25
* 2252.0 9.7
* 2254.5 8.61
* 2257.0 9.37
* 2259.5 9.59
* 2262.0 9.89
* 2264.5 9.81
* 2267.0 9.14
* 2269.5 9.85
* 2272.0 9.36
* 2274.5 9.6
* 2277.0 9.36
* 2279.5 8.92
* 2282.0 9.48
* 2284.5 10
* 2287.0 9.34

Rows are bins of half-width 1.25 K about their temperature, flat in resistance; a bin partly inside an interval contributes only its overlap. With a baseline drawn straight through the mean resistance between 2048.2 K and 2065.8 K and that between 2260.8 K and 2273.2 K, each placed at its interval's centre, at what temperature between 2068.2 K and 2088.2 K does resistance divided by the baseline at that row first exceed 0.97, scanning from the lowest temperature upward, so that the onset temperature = 2069.5 K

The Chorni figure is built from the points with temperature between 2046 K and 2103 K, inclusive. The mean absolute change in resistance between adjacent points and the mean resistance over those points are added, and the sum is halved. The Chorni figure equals 3.8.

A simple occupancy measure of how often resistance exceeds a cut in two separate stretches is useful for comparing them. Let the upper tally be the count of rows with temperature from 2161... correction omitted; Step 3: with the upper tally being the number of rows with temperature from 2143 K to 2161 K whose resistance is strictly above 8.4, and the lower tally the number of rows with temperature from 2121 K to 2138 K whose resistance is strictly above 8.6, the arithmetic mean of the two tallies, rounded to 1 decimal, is 3.5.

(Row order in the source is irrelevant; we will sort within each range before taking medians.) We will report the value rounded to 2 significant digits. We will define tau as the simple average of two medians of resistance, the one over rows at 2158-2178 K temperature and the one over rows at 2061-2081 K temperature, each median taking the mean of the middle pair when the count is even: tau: 7.6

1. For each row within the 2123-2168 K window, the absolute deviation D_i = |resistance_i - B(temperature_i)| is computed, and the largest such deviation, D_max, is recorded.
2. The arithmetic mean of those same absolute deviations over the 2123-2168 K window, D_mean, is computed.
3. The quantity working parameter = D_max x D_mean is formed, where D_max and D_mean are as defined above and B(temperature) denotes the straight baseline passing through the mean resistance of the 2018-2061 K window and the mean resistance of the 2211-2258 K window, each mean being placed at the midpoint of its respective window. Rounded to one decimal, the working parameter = 1.7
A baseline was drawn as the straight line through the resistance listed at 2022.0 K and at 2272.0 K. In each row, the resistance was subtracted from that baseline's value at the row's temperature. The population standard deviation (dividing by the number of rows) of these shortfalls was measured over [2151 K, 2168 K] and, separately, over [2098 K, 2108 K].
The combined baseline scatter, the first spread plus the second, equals 0.7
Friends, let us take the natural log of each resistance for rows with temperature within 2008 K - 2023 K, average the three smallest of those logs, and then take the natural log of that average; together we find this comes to 0.44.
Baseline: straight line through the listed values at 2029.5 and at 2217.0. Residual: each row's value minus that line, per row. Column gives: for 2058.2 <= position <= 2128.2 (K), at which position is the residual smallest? 2074.5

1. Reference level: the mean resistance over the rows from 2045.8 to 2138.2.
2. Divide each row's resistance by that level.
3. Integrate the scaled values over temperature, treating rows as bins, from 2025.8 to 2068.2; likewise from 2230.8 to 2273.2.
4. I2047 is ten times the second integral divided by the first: 14.0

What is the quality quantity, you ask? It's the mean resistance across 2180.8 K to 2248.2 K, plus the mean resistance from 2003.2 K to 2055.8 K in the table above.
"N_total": 14.3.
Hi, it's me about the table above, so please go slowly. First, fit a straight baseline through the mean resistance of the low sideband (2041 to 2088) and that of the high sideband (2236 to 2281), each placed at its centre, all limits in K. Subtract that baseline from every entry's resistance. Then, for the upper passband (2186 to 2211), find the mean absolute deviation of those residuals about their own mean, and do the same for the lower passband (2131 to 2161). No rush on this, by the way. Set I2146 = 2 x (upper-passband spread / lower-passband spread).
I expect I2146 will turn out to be 2.86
